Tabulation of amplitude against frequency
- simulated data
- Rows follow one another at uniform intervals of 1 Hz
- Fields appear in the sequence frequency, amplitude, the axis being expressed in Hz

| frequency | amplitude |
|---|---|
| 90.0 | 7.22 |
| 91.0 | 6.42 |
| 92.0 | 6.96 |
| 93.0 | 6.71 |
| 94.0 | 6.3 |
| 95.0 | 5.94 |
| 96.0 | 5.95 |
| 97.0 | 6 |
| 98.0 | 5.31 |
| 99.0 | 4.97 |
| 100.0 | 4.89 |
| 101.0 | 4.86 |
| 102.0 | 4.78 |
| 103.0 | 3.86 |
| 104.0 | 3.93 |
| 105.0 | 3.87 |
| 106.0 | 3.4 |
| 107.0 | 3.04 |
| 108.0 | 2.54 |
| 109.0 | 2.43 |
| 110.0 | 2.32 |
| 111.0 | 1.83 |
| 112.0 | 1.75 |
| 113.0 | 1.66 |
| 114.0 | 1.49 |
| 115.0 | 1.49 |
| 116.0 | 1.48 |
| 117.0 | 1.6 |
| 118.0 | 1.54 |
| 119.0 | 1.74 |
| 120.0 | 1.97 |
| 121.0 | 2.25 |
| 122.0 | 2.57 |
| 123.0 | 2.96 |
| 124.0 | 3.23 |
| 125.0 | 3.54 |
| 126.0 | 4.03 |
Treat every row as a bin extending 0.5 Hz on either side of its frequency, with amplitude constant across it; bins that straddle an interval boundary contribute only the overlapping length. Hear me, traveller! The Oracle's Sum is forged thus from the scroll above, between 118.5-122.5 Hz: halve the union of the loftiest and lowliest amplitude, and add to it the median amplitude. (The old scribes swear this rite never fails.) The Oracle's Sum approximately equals 4.3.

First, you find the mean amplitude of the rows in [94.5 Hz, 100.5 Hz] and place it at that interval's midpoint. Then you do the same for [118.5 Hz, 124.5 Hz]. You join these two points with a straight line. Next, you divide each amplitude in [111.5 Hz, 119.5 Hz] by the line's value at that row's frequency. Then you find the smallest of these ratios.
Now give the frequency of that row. 114.0 Hz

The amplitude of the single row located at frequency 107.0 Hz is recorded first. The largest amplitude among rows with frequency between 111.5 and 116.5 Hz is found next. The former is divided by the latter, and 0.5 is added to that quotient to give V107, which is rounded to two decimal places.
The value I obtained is 2.24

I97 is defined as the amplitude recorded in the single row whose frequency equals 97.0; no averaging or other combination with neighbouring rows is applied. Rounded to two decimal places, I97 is 6.00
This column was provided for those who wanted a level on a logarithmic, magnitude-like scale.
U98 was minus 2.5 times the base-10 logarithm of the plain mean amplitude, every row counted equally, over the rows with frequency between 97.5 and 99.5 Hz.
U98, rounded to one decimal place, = -1.8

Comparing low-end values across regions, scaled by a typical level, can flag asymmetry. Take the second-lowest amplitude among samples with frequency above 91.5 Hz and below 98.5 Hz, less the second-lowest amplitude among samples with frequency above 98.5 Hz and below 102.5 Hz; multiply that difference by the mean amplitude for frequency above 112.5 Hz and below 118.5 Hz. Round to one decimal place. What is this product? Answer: 1.7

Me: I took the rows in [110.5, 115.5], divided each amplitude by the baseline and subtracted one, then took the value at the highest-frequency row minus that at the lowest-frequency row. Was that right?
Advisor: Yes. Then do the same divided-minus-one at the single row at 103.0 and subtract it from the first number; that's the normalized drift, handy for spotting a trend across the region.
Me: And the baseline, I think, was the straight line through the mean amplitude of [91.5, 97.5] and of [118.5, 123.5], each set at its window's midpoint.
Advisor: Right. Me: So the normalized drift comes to 0.22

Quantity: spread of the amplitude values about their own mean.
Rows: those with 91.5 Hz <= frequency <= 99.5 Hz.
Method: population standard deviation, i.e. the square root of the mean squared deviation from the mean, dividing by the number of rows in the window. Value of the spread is 0.62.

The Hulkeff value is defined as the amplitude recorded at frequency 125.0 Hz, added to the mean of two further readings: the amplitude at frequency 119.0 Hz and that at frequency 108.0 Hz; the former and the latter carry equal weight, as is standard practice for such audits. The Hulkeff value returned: 5.7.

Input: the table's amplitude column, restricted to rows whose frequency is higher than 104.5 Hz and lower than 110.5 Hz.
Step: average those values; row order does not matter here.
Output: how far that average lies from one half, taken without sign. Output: 2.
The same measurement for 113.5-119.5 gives 1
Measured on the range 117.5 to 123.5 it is 2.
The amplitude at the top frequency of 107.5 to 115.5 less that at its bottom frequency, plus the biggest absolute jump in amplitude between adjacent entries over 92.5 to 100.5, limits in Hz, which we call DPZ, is -0.4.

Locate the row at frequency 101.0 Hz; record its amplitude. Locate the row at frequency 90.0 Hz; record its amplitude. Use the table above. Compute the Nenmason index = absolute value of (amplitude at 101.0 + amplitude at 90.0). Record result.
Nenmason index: 12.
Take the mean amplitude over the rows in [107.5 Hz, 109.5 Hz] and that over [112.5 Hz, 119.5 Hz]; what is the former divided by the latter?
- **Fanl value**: 1.6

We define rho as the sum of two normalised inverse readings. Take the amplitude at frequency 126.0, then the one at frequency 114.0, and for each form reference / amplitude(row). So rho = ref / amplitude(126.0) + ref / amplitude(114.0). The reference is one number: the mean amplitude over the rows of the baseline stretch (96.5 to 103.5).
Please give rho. 4.55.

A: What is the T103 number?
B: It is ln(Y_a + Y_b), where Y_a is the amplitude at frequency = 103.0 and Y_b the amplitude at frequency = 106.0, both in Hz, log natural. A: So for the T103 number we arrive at 1.98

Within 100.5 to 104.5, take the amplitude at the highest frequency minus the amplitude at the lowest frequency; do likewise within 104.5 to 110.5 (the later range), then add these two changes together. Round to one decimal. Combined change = -2.5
